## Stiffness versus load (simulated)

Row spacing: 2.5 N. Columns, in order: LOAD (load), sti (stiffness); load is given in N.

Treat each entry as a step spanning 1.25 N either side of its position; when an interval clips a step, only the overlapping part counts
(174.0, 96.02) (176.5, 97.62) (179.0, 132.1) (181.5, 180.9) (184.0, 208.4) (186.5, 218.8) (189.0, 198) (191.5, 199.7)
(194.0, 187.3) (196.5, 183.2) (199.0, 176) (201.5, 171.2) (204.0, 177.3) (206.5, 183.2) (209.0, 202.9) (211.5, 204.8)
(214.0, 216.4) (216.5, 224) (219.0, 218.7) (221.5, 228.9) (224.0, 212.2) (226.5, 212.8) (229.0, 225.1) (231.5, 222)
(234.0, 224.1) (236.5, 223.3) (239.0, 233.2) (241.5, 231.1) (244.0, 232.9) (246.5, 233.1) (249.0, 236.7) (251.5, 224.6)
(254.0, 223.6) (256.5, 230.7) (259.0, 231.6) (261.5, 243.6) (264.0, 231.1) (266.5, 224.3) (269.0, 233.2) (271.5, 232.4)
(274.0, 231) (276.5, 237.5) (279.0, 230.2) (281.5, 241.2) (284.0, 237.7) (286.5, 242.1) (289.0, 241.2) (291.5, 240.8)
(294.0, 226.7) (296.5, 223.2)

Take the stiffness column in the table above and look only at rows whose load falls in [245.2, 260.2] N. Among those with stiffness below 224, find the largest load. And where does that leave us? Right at 254.0 N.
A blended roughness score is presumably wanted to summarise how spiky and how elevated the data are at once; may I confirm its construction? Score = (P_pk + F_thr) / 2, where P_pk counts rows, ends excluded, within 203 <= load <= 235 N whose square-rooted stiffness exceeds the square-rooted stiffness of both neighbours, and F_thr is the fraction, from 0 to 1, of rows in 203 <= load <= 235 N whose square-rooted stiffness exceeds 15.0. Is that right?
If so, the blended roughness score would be 1.58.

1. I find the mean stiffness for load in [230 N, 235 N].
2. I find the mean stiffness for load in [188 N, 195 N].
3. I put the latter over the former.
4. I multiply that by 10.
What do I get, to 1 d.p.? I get 8.7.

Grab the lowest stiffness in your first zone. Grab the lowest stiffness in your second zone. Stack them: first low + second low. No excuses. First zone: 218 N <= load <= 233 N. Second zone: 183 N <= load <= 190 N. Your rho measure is 410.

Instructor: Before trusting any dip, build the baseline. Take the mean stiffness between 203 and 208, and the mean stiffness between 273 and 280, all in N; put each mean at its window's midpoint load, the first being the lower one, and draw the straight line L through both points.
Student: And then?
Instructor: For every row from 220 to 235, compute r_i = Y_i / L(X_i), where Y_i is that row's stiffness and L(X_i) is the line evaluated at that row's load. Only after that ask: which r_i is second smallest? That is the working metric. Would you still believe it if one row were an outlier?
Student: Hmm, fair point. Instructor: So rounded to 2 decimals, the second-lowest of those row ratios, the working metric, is 1.09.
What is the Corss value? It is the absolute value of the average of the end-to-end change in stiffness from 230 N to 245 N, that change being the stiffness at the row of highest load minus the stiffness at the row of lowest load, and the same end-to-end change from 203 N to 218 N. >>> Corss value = 29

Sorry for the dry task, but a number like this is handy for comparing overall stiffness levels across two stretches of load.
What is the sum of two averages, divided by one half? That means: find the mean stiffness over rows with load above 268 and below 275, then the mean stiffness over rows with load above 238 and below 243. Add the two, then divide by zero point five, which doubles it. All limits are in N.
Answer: 929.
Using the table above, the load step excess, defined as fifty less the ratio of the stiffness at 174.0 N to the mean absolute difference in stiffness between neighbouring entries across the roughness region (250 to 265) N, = 36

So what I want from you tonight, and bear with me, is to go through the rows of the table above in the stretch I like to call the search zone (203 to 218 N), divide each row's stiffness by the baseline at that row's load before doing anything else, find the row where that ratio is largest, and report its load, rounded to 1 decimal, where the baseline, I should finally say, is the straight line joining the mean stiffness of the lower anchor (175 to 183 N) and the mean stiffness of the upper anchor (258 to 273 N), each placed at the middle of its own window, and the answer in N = 216.5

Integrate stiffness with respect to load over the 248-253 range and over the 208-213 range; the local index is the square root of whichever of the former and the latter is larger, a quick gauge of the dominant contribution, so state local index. 34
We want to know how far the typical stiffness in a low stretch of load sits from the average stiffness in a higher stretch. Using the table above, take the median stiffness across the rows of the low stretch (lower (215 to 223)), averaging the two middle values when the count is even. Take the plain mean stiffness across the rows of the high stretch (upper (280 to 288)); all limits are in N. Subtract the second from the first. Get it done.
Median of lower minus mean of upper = -16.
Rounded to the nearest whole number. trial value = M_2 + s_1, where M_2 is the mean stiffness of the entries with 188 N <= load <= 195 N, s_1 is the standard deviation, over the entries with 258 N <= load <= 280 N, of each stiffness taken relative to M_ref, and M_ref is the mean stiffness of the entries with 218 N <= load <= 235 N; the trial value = 200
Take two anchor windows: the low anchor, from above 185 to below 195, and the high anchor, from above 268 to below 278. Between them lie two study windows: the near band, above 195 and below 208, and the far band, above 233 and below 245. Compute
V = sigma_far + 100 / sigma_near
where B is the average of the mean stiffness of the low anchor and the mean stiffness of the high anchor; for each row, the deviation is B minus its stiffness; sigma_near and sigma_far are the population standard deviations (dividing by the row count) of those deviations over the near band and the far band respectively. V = 26.2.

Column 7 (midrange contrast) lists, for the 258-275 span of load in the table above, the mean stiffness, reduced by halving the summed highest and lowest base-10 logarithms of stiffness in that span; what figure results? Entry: 230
